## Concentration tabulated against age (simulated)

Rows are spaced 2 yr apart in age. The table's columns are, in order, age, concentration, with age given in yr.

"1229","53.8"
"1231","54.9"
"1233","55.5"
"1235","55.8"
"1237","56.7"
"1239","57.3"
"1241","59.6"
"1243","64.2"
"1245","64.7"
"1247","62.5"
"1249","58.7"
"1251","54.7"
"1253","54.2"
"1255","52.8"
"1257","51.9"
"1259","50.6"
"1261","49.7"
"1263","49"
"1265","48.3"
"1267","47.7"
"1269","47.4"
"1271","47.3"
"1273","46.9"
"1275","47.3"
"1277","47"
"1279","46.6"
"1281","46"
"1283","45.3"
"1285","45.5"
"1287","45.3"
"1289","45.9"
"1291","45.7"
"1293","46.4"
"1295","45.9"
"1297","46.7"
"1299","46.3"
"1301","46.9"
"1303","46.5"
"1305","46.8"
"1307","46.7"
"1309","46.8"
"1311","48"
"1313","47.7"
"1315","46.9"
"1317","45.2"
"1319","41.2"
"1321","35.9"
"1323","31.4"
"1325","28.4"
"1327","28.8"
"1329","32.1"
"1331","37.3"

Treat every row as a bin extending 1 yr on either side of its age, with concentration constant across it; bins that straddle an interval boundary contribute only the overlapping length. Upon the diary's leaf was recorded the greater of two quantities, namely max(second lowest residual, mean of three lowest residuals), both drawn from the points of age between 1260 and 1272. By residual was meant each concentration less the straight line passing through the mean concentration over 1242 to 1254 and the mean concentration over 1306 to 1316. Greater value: -8.2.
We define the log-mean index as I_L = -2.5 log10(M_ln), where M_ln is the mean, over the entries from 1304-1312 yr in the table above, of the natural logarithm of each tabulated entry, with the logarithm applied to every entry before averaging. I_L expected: -1.46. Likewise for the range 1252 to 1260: -1.49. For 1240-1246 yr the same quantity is -1.54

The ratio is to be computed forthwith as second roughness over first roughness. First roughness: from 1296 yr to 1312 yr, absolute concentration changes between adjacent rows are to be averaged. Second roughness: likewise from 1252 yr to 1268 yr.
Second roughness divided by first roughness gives 2.1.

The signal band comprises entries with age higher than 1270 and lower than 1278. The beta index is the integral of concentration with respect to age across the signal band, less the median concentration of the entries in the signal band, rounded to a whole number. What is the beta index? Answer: 330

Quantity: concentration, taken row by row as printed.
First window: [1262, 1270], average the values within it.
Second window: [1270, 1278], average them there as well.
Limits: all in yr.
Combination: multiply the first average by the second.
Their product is 2267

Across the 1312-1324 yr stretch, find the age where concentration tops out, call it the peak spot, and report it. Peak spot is 1313 yr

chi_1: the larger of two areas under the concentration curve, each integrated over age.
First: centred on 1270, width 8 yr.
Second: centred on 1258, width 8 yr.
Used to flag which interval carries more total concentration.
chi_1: 410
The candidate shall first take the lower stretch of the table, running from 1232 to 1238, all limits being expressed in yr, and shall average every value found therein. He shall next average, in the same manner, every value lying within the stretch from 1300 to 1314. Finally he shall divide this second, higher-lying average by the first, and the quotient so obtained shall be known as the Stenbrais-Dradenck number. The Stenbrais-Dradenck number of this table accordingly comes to 0.84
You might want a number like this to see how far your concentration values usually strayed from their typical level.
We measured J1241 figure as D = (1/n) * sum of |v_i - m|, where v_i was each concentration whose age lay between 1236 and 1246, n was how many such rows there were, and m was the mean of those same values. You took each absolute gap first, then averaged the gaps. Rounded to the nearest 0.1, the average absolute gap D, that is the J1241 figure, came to 3.2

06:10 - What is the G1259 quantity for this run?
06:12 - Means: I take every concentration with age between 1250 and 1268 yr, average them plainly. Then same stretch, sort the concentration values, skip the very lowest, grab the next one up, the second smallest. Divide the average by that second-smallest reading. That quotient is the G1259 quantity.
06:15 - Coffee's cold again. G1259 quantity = 1.06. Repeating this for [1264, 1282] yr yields 1.01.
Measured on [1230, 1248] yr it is 1.06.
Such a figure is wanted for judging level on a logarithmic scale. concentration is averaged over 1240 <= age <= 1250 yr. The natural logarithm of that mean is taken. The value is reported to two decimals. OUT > 4.13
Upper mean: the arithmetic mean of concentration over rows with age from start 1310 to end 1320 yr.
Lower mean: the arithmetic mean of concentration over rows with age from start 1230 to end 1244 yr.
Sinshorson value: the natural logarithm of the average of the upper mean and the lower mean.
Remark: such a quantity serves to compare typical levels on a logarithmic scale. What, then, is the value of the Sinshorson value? 3.95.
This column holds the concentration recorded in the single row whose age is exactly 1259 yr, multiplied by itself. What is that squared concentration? 2560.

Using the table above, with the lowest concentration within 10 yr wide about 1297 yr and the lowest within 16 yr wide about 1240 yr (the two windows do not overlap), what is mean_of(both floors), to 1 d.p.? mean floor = 50.7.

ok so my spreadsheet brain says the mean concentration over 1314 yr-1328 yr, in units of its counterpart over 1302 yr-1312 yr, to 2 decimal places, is 0.78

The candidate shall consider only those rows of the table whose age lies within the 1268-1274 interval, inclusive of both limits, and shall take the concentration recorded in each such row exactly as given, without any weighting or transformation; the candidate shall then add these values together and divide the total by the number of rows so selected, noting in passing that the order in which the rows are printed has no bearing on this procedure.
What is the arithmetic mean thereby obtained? 47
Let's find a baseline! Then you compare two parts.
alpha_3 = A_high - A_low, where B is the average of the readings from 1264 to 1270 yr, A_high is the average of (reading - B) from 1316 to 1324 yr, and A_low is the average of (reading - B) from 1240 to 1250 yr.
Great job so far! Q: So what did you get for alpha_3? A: -24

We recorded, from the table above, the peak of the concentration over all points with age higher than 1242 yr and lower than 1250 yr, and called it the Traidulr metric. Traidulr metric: 64.7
